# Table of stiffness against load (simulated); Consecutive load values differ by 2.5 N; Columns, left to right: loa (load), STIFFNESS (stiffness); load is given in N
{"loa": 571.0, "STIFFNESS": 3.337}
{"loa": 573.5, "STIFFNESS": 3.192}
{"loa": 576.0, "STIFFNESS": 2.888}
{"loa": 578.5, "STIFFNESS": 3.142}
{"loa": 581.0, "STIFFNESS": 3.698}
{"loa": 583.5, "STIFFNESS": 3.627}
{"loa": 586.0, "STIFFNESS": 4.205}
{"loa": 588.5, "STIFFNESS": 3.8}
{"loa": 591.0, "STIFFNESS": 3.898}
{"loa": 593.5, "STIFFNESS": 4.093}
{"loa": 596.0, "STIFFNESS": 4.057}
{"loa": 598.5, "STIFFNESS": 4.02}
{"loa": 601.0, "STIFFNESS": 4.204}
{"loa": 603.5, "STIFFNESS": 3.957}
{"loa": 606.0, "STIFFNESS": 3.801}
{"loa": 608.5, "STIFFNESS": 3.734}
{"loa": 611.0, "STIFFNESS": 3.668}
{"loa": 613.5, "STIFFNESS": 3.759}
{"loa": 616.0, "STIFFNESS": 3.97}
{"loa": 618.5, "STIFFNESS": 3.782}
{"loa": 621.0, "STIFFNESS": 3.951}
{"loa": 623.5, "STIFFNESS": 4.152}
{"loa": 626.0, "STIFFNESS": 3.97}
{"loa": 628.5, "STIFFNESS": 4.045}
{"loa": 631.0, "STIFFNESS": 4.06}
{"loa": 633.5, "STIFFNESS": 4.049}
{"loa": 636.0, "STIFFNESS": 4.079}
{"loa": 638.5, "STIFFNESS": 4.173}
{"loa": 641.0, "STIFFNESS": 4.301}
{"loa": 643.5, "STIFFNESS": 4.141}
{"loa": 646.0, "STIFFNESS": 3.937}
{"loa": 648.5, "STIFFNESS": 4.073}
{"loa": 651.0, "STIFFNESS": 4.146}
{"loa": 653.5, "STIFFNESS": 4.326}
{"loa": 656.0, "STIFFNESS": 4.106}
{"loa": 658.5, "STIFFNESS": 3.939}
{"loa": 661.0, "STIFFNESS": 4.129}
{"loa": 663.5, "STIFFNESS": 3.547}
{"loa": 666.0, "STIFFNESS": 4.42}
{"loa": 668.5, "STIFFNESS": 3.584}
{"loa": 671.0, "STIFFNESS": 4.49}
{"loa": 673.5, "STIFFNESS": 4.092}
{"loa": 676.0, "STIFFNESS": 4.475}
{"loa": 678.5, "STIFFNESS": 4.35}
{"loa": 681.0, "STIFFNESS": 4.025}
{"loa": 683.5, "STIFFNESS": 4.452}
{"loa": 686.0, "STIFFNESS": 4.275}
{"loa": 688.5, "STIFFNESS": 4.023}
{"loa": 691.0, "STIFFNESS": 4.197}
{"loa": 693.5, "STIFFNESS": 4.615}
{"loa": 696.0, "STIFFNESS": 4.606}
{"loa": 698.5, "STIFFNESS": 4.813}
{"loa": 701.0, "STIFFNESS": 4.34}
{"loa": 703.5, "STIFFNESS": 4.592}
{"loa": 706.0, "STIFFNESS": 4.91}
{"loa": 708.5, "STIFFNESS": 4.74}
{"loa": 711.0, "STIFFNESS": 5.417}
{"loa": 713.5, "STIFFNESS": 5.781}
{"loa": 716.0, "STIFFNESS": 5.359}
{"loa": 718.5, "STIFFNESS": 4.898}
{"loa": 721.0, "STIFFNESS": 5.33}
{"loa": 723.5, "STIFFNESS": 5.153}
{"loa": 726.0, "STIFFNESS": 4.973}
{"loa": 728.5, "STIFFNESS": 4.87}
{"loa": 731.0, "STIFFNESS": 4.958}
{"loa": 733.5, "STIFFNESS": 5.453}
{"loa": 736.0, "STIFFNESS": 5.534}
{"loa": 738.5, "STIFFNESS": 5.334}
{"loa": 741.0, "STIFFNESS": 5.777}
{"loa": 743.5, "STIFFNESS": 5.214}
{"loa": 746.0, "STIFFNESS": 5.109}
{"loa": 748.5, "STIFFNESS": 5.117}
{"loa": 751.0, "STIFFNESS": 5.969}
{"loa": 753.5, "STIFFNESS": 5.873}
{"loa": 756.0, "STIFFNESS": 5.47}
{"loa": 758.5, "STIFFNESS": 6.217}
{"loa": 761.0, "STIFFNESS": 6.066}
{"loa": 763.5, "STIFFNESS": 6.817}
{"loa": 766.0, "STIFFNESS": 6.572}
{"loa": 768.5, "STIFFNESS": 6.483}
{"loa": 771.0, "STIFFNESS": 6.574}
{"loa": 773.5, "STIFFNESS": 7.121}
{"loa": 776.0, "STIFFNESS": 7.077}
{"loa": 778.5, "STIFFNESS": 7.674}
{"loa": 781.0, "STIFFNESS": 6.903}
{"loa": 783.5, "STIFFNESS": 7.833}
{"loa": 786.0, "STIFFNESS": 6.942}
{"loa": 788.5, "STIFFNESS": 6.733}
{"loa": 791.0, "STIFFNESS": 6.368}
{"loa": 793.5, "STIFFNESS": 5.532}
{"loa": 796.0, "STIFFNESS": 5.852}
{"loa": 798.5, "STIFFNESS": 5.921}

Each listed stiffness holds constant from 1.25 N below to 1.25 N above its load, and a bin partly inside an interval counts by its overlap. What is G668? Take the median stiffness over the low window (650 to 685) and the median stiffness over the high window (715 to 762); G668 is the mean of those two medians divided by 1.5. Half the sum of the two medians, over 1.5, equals 3.16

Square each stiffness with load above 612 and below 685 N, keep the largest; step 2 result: 20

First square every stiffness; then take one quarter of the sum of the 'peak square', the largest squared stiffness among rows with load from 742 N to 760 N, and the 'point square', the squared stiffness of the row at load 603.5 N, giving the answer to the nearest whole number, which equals 14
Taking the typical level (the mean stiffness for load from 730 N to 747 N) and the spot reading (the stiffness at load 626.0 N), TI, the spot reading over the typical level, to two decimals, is 0.74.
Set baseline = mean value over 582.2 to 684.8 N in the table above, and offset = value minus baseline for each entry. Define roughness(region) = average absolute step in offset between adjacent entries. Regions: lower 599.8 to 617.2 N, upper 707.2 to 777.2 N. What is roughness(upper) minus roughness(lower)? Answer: 0.19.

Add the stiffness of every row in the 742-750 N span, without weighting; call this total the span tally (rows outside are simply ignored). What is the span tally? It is 15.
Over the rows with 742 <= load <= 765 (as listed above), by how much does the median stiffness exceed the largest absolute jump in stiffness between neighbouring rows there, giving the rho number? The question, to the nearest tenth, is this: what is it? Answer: 5.0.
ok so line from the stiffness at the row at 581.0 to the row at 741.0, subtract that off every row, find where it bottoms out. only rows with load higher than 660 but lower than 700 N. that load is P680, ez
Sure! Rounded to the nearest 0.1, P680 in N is 668.5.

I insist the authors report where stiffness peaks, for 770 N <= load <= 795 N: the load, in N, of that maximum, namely 783.5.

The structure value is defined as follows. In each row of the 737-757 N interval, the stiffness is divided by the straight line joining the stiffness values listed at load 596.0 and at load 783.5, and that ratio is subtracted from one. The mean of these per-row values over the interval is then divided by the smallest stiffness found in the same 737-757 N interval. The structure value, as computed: 0.045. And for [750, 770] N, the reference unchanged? 0.029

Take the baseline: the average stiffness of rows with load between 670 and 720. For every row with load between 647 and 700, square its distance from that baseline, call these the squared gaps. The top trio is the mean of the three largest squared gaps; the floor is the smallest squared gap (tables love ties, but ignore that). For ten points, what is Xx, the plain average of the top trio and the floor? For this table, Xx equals 0.45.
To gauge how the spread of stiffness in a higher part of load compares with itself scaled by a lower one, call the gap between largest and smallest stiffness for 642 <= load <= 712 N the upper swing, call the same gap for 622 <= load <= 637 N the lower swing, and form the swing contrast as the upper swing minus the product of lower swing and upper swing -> 1.5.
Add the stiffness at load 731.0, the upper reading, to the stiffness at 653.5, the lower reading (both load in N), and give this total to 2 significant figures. 9.3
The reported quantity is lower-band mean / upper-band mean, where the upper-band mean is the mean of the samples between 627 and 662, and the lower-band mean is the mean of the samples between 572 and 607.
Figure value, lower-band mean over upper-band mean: 0.91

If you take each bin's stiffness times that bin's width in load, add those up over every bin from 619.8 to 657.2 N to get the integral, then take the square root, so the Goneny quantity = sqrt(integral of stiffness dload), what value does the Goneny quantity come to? 12.4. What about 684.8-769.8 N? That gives 21.1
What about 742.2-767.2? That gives 12.1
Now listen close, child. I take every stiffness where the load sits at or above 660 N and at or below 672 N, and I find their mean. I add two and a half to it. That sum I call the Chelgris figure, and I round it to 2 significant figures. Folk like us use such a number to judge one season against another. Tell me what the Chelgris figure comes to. 6.5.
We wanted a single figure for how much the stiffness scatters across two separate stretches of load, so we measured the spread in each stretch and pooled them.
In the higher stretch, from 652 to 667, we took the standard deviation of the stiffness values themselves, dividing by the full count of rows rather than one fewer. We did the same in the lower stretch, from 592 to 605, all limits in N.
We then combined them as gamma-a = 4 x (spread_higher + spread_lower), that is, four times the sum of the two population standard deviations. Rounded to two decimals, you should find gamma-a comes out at 1.46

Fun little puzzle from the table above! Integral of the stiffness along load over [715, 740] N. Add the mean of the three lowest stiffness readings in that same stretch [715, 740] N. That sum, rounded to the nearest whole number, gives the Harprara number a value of 135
